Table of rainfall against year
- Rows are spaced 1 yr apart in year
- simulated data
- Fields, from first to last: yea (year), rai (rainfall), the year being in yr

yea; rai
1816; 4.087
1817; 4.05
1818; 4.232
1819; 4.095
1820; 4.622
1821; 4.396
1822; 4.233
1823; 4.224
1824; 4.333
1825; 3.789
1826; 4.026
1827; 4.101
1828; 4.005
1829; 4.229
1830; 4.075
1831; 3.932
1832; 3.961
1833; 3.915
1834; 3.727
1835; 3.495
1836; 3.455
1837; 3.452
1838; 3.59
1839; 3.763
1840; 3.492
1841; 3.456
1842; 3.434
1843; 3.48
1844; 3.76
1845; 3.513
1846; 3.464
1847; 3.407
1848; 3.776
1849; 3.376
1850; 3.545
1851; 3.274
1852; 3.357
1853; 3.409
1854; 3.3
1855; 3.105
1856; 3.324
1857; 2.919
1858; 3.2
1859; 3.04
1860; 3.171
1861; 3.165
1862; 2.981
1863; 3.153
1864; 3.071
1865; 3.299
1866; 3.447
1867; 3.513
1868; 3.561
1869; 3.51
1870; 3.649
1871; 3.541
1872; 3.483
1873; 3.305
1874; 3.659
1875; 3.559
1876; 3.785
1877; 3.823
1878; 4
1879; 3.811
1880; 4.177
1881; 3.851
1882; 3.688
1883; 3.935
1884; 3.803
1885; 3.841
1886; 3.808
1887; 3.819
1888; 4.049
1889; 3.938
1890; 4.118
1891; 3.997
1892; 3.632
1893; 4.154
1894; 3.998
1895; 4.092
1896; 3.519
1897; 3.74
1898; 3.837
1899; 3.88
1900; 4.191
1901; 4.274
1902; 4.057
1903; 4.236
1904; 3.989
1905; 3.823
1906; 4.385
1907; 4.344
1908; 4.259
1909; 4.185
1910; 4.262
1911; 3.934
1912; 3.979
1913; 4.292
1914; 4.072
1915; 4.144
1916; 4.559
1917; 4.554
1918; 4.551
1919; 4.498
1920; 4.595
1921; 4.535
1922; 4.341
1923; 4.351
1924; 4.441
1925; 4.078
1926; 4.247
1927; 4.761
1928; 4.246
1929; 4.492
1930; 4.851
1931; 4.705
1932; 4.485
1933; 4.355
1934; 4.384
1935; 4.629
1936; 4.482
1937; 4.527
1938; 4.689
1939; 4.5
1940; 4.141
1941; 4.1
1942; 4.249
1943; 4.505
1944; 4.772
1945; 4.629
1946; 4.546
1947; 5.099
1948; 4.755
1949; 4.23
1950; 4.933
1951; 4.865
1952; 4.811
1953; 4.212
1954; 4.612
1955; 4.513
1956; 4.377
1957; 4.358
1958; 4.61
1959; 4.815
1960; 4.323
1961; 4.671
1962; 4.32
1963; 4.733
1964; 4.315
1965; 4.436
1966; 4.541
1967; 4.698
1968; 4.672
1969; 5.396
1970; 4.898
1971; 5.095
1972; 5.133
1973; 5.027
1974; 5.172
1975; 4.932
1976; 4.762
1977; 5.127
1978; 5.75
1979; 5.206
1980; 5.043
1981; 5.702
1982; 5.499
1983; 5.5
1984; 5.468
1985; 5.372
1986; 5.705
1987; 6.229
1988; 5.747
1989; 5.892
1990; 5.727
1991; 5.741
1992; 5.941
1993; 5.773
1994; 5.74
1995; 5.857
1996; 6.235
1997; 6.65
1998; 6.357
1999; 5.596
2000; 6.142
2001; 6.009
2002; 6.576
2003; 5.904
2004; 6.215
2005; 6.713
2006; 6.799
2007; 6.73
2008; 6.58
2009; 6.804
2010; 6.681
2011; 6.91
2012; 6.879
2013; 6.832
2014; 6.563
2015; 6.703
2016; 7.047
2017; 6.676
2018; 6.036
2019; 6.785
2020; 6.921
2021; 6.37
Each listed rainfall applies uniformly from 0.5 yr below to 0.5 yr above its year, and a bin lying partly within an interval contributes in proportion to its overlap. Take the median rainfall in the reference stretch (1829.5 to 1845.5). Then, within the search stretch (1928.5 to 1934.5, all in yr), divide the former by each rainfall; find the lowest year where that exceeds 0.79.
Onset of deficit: 1929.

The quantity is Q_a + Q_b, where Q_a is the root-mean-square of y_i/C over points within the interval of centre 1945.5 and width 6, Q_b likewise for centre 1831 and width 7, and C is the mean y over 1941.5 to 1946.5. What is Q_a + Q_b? 1.92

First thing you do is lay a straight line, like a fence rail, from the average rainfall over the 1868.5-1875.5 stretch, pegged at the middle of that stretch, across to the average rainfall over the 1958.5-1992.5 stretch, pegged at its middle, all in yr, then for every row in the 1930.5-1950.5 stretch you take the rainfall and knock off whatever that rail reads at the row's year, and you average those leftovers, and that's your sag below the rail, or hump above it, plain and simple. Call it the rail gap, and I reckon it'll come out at -0.08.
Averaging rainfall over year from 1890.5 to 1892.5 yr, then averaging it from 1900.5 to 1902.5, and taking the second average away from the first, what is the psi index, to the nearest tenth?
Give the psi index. -0.4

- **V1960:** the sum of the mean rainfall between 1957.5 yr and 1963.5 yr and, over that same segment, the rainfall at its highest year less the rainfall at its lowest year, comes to 4.7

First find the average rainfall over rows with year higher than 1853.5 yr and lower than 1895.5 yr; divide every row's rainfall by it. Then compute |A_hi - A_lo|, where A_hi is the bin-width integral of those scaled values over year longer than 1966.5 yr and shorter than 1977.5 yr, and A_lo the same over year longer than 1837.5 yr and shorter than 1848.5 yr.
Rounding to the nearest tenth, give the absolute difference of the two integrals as 4.4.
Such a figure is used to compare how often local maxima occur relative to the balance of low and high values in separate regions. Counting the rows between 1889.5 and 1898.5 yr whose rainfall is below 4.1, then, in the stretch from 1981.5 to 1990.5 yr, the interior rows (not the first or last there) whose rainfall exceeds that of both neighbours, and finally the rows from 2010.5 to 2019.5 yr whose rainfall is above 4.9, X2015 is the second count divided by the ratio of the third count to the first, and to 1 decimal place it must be 2.3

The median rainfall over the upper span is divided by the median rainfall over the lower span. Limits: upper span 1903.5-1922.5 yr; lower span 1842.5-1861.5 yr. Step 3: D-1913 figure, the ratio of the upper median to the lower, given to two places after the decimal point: 1.28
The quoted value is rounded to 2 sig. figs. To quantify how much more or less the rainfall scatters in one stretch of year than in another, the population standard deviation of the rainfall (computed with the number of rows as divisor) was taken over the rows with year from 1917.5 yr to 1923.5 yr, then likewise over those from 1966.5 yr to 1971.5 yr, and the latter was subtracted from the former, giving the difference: -0.17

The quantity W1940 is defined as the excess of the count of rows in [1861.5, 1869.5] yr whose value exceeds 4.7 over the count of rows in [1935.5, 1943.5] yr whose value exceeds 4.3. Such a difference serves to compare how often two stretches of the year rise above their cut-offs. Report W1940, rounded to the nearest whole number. -5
